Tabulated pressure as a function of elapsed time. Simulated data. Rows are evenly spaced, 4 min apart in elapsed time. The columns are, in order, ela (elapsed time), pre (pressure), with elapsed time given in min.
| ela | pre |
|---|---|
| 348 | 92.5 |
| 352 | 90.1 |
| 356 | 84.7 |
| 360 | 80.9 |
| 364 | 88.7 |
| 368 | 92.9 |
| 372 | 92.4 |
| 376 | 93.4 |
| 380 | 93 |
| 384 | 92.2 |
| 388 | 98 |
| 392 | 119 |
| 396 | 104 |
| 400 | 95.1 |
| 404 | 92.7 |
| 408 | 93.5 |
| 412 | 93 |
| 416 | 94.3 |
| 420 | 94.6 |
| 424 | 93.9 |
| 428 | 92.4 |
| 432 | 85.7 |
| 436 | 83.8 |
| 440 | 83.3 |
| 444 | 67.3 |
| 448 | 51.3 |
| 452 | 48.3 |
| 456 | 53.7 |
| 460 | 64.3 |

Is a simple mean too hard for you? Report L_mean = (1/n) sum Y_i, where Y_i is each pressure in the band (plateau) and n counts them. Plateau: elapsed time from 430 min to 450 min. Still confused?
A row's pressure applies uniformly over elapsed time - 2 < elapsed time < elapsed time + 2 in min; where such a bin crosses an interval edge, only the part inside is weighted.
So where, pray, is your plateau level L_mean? 74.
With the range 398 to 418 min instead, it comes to 94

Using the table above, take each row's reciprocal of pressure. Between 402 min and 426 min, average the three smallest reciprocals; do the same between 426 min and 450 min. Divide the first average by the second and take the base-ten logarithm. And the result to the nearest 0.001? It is -0.034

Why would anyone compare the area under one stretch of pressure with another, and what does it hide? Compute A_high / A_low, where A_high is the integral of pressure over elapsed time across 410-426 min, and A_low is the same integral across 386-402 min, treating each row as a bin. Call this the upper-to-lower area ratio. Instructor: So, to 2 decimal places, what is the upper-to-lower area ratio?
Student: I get 0.90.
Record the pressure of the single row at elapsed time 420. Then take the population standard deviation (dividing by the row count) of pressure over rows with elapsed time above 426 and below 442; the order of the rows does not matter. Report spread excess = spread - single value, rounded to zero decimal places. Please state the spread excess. -91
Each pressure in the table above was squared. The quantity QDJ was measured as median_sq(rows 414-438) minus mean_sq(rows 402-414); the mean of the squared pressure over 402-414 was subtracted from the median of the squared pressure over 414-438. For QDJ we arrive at 16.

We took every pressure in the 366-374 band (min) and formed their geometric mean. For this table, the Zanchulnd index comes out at 92.6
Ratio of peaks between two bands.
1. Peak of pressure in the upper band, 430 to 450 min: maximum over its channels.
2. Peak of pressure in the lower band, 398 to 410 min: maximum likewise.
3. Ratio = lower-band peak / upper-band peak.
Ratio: 1.11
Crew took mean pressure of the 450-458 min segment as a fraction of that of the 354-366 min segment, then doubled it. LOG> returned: 1.2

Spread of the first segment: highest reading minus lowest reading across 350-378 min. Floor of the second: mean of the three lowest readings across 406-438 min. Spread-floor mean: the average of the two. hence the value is 50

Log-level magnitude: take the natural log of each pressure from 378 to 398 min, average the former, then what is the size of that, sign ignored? 4.61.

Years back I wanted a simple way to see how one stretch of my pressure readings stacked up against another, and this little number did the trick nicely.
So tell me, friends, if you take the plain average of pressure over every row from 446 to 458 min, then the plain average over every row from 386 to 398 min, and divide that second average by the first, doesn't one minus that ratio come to -1.1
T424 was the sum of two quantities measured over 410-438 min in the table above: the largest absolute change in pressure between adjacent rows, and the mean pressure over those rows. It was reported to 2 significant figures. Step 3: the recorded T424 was 98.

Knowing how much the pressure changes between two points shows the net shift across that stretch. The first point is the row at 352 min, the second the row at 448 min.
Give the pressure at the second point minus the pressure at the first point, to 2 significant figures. -39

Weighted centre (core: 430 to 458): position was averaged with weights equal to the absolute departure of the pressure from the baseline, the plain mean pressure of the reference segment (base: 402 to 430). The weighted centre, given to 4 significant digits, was 448.4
